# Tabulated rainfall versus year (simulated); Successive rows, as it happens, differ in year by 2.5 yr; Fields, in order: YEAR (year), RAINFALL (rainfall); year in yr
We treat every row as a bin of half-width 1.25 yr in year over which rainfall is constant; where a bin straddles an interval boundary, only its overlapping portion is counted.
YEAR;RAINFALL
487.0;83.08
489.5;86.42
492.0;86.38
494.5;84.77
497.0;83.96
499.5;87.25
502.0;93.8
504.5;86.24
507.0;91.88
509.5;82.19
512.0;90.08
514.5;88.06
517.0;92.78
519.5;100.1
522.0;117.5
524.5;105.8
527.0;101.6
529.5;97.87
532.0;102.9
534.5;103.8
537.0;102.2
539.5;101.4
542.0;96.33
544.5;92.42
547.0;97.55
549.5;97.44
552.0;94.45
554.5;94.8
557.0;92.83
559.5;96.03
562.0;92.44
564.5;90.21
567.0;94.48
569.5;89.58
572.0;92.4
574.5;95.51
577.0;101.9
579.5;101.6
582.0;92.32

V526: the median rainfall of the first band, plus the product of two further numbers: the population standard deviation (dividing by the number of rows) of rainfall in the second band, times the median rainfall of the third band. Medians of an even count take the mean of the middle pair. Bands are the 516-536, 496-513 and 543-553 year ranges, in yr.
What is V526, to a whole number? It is 477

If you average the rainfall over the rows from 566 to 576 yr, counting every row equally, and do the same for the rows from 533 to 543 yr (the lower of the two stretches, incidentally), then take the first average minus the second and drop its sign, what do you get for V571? 7.9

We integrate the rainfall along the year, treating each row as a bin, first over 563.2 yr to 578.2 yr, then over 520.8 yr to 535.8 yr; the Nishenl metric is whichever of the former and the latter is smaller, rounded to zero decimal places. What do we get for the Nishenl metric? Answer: 1410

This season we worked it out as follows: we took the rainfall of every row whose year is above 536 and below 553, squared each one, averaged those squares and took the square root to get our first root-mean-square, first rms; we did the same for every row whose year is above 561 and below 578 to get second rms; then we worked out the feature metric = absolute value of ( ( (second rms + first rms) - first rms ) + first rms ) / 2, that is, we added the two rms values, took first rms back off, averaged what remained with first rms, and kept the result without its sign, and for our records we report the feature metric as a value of 95.7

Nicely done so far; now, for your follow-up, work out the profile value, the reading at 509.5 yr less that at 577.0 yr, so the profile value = -20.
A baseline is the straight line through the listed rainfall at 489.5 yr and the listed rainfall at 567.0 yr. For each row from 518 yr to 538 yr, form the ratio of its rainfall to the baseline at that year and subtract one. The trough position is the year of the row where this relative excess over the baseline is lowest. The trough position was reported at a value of 529.5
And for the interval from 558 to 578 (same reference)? 569.5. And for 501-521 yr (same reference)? 509.5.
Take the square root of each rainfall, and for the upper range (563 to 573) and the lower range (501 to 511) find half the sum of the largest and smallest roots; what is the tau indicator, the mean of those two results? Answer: 9.48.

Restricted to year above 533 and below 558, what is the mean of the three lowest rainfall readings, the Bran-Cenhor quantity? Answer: 93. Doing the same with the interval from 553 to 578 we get 91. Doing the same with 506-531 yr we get 87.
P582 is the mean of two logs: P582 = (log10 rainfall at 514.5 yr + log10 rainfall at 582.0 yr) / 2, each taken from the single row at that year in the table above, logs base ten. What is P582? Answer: 1.96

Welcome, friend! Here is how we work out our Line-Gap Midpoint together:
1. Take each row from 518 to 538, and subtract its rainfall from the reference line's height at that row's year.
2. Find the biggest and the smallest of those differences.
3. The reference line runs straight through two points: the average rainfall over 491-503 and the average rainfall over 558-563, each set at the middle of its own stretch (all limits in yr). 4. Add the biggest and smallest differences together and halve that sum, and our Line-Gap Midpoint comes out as -17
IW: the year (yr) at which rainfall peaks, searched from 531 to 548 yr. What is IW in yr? 534.5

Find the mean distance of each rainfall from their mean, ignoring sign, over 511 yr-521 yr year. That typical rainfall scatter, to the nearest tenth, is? 3.7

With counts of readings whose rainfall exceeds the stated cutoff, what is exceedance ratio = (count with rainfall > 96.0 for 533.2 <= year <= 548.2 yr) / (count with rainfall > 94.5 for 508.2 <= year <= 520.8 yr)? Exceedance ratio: 5.0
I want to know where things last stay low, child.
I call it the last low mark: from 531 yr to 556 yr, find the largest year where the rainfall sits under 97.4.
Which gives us 554.5 yr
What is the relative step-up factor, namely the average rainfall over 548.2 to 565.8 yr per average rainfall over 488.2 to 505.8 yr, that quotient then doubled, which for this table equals 2.16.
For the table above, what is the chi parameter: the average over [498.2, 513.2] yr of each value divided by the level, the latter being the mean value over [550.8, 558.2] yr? 0.94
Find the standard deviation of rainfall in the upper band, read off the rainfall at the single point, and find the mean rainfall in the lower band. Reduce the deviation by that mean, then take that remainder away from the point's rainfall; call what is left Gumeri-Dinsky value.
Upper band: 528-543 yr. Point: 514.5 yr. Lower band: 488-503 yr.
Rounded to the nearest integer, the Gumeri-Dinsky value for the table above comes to 172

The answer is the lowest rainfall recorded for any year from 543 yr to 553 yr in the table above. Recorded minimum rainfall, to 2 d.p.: 92.42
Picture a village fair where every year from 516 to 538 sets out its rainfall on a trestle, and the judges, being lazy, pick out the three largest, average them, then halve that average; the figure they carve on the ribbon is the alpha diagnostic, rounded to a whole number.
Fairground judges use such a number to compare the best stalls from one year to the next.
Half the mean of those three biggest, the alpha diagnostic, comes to 55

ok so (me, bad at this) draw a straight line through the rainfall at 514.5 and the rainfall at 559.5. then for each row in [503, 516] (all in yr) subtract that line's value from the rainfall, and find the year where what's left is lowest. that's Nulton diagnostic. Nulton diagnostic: 509.5 yr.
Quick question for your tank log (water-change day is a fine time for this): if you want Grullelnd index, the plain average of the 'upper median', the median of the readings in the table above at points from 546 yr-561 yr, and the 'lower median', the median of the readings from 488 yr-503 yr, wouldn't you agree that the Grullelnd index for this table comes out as 91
